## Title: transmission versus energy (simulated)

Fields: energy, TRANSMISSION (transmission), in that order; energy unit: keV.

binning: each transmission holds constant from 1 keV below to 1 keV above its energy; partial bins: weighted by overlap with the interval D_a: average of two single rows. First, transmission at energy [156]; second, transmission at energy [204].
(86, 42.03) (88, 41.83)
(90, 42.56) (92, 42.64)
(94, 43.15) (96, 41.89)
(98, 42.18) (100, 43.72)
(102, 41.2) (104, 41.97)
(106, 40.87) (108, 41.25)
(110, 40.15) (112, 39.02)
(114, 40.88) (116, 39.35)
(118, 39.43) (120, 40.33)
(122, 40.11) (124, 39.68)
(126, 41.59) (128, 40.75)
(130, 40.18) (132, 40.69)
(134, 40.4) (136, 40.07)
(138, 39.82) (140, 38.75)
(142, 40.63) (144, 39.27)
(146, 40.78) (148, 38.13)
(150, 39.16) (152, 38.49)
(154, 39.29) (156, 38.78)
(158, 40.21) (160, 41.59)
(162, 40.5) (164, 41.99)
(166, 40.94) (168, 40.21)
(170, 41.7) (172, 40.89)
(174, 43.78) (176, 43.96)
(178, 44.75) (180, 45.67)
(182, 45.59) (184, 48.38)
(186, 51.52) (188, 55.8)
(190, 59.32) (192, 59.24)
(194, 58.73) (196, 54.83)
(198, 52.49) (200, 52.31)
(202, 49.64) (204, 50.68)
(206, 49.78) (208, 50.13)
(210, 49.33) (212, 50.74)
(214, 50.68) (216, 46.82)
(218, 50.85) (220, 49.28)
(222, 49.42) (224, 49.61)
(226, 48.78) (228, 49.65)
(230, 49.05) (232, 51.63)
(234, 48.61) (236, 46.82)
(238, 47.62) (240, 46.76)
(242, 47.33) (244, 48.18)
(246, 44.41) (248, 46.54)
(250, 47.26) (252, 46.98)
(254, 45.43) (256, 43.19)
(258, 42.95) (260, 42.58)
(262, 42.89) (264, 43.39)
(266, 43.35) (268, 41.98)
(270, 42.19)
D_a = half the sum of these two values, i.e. 44.7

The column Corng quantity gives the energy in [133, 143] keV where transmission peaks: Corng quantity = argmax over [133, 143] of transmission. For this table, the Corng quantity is 142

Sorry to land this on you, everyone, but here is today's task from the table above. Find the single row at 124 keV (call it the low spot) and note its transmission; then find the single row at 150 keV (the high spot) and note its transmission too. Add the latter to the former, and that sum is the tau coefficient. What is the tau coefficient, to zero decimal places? 79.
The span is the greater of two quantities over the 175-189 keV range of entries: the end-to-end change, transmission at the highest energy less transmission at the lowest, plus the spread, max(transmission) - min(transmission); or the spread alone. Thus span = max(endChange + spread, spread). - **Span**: 23.7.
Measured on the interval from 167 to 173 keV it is 2.2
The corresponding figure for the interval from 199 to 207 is 2.7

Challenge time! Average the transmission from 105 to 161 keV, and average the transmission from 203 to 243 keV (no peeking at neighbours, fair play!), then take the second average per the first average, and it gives 1.23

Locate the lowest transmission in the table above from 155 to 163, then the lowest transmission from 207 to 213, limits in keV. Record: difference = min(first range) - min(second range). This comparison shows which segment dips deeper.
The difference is -11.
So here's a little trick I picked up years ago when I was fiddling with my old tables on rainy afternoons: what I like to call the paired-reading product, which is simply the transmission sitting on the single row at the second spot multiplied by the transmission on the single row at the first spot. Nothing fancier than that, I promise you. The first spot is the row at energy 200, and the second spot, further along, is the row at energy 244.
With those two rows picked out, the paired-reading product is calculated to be 2520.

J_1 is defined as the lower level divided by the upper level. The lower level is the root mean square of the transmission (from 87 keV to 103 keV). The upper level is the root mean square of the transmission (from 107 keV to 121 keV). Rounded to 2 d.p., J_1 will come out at 1.06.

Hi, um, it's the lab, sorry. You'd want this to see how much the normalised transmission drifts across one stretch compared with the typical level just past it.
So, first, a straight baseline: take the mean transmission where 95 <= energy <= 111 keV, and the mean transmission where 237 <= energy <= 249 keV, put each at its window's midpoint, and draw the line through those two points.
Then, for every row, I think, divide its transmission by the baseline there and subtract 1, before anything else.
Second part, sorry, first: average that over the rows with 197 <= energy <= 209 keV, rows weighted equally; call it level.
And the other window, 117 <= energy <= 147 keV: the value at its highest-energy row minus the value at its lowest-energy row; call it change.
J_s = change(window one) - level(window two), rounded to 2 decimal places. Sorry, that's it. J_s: -0.11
